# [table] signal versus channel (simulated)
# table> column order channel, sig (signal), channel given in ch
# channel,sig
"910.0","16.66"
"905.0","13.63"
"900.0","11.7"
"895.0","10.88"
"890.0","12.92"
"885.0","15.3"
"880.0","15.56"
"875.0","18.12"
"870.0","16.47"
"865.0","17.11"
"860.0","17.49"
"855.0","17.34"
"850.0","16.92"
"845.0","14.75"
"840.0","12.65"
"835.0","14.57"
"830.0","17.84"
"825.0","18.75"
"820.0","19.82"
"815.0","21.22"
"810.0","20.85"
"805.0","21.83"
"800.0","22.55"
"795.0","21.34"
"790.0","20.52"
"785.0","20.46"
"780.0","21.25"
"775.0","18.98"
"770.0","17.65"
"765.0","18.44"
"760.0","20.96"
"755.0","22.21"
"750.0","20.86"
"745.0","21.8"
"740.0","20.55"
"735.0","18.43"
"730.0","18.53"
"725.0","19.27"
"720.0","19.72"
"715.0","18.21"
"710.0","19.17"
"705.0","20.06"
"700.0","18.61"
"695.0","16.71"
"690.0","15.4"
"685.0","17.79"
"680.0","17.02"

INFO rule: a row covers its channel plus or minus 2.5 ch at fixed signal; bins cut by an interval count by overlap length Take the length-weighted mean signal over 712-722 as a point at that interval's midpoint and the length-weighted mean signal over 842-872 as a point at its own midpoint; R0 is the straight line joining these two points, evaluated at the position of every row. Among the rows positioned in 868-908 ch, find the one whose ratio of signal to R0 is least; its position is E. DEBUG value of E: 895.0 ch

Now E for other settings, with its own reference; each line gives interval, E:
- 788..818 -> 790.0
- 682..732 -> 690.0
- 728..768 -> 735.0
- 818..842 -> 840.0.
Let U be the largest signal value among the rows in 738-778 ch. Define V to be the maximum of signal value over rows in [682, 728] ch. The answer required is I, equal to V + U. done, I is 42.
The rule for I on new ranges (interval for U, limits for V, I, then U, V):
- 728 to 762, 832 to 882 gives 40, 22.21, 18.12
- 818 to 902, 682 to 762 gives 42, 19.82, 22.21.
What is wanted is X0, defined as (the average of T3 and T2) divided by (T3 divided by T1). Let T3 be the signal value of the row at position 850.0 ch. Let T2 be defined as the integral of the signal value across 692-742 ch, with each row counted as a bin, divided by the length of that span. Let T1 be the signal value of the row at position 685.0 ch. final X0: 18.8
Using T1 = 17.79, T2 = 18.9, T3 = 16.92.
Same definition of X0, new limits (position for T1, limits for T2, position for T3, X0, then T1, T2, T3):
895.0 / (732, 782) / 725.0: 11.1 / 10.88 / 20.1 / 19.27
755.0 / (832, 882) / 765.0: 20.8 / 22.21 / 16.1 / 18.44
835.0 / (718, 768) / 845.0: 17.2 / 14.57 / 20.1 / 14.75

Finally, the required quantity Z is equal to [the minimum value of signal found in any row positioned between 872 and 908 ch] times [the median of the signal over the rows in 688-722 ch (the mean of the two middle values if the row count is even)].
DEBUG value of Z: 202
